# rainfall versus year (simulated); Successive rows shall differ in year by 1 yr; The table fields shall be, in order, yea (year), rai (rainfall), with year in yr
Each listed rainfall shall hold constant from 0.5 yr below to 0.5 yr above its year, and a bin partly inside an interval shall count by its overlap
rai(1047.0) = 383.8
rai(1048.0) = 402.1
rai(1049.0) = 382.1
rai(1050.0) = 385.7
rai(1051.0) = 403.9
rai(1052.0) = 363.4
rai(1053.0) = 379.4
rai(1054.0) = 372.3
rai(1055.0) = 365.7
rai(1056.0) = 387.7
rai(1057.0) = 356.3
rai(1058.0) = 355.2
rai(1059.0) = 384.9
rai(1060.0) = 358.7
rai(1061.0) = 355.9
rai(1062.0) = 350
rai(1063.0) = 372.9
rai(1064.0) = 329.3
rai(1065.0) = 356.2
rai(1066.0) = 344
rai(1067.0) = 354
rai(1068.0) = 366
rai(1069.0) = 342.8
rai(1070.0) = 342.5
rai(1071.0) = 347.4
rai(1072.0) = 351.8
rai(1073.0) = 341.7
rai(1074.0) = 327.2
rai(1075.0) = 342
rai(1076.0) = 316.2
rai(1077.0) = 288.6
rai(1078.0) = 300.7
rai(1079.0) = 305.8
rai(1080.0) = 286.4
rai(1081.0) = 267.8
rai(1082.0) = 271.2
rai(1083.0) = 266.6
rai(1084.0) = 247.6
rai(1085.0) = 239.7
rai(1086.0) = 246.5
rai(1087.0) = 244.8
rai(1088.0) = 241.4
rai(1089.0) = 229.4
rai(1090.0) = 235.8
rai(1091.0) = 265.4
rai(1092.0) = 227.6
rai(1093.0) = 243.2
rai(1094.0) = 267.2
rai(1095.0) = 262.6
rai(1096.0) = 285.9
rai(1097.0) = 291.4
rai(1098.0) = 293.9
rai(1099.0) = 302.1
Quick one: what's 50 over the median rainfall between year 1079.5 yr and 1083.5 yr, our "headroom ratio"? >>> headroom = 0.19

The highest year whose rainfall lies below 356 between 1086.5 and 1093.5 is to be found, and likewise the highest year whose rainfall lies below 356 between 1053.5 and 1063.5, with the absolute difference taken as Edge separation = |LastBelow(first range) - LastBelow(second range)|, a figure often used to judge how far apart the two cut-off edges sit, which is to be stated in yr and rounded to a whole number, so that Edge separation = 31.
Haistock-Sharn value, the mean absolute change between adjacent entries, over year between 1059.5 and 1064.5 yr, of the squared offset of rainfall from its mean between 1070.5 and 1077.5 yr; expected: 900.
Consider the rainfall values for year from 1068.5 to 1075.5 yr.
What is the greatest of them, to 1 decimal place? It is 351.8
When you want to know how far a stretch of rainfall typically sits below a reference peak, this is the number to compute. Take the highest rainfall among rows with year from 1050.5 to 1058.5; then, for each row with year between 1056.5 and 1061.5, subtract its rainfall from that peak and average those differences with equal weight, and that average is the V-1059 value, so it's 42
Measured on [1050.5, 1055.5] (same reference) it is 27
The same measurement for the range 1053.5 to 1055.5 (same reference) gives 35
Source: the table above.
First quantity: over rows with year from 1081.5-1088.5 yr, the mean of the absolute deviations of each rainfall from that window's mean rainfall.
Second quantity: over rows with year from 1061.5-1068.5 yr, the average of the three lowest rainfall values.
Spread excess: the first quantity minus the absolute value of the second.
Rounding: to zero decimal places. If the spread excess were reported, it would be -331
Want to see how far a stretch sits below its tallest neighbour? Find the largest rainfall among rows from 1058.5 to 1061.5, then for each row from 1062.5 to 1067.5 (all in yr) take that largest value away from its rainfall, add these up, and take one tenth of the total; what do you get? -17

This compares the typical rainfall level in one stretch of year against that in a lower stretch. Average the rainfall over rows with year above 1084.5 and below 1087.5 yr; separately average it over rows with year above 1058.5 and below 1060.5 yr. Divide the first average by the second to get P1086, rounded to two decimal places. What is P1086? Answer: 0.66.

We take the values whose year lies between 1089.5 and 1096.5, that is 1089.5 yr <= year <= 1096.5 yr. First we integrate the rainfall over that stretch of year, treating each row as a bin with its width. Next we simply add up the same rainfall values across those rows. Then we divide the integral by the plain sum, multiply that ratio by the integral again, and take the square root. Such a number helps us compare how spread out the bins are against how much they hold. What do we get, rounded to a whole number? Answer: 42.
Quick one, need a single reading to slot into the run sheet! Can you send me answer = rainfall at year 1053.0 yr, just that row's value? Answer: 379.4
